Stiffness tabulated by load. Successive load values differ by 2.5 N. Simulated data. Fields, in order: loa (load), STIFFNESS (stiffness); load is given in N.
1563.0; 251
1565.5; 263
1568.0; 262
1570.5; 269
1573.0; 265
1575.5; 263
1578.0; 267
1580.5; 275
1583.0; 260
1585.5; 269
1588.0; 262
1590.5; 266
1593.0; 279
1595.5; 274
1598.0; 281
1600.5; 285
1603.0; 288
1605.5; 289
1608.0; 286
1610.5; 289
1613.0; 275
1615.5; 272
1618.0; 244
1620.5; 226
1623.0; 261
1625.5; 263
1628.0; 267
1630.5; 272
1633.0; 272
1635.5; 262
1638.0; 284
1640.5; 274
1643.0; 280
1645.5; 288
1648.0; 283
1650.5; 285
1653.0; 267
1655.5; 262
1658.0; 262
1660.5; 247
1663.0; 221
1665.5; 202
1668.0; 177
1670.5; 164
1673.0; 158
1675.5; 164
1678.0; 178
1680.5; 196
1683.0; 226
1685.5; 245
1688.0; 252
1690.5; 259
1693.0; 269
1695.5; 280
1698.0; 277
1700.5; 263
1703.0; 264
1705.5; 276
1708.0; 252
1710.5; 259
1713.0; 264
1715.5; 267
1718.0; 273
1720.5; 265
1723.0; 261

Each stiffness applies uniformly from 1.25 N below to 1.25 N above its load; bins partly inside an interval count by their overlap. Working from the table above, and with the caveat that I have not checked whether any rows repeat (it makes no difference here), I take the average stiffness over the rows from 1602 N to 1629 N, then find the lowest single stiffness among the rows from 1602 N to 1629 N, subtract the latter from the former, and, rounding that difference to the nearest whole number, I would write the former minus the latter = 43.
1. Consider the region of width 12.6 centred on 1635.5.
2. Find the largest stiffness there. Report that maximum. 284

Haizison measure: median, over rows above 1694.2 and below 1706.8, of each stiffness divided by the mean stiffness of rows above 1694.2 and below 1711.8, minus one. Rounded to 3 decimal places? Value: 0.033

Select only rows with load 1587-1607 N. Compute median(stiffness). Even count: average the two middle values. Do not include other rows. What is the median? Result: 280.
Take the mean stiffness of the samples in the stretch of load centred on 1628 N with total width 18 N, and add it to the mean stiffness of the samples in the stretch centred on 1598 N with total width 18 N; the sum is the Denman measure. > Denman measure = 541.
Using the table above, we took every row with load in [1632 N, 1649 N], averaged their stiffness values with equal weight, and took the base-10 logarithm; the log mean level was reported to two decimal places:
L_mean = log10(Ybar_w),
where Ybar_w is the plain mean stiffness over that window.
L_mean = 2.44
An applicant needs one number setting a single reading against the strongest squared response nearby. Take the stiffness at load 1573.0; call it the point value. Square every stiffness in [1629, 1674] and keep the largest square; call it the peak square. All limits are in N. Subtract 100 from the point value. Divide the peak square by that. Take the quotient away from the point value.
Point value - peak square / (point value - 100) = -238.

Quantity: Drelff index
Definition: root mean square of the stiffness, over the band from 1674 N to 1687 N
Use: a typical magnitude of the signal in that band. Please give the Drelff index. 204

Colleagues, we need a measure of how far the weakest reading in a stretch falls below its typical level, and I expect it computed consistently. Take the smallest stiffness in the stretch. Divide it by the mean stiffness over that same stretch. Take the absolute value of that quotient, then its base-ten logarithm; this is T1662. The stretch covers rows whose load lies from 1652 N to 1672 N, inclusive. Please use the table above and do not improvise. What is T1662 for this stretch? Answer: -0.14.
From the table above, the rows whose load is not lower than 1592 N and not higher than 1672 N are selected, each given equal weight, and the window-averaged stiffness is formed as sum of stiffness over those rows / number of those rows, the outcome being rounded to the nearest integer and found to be 262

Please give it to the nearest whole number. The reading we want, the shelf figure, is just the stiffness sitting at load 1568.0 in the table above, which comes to 262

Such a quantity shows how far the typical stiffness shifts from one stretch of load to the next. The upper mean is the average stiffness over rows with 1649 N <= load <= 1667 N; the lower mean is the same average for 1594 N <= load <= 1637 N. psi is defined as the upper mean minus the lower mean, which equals -22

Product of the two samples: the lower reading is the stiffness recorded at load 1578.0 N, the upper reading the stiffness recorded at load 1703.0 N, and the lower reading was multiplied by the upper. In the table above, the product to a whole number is 70488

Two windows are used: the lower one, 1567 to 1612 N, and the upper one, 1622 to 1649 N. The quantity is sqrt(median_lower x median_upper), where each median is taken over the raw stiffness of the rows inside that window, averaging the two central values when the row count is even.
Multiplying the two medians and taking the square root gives 272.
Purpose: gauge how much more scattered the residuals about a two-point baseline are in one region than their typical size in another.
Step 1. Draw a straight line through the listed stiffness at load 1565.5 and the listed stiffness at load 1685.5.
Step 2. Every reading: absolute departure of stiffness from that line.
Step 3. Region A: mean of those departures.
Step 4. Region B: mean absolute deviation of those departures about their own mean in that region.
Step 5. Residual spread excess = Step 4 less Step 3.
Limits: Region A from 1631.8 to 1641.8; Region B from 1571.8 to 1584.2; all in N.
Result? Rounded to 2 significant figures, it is -17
